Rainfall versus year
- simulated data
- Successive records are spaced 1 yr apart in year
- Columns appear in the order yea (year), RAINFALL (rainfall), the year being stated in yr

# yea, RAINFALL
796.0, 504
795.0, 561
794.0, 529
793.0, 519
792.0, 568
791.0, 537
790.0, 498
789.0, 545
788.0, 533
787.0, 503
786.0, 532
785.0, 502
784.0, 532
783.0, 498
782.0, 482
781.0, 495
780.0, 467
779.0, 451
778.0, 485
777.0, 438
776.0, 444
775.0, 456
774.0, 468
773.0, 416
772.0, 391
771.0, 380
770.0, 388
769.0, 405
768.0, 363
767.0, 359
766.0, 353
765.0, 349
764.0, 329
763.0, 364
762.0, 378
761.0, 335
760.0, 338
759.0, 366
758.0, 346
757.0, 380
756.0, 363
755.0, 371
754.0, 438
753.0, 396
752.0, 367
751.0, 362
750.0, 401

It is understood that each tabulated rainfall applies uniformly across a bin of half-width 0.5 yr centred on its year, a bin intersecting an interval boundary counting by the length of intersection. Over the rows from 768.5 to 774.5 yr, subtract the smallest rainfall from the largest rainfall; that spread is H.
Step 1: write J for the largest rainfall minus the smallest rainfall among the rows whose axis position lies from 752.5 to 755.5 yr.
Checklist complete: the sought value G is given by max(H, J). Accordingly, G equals 88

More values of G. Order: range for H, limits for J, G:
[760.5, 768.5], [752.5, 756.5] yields 75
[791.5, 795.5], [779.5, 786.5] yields 65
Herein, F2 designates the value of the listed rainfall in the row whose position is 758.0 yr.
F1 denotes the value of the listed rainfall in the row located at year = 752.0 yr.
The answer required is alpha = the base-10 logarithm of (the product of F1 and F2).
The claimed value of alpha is 5.104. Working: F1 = 367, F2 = 346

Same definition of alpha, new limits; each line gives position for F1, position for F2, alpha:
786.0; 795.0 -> 5.475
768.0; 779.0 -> 5.214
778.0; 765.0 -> 5.229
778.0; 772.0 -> 5.278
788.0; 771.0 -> 5.307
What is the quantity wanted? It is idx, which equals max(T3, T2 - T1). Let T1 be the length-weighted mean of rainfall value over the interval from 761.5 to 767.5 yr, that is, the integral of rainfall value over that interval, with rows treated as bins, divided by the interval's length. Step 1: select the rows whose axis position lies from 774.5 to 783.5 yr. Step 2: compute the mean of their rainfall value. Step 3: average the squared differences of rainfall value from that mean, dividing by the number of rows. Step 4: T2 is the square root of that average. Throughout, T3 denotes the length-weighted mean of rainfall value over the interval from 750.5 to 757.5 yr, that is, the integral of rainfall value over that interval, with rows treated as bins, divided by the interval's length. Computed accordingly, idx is 382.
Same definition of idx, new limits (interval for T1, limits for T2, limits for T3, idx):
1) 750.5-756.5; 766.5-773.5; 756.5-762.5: 357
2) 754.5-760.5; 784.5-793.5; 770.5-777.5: 428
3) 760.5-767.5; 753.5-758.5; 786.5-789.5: 527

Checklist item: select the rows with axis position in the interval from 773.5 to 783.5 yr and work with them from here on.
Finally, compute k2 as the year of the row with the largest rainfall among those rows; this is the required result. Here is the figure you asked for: 783.0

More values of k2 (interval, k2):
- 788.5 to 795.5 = 792.0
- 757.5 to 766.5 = 762.0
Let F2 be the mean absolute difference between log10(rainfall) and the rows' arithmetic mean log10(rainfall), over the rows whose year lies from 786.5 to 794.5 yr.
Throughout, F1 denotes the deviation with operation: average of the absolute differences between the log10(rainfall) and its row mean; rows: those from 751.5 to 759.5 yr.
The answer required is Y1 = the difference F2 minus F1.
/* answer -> -0.008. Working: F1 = 0.0220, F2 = 0.0138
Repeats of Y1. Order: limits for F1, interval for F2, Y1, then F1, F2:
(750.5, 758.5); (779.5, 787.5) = -0.009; 0.0225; 0.0137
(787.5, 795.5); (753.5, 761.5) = 0.012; 0.0134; 0.0251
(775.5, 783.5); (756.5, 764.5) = 0.003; 0.0185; 0.0215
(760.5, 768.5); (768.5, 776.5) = 0.014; 0.0151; 0.0288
